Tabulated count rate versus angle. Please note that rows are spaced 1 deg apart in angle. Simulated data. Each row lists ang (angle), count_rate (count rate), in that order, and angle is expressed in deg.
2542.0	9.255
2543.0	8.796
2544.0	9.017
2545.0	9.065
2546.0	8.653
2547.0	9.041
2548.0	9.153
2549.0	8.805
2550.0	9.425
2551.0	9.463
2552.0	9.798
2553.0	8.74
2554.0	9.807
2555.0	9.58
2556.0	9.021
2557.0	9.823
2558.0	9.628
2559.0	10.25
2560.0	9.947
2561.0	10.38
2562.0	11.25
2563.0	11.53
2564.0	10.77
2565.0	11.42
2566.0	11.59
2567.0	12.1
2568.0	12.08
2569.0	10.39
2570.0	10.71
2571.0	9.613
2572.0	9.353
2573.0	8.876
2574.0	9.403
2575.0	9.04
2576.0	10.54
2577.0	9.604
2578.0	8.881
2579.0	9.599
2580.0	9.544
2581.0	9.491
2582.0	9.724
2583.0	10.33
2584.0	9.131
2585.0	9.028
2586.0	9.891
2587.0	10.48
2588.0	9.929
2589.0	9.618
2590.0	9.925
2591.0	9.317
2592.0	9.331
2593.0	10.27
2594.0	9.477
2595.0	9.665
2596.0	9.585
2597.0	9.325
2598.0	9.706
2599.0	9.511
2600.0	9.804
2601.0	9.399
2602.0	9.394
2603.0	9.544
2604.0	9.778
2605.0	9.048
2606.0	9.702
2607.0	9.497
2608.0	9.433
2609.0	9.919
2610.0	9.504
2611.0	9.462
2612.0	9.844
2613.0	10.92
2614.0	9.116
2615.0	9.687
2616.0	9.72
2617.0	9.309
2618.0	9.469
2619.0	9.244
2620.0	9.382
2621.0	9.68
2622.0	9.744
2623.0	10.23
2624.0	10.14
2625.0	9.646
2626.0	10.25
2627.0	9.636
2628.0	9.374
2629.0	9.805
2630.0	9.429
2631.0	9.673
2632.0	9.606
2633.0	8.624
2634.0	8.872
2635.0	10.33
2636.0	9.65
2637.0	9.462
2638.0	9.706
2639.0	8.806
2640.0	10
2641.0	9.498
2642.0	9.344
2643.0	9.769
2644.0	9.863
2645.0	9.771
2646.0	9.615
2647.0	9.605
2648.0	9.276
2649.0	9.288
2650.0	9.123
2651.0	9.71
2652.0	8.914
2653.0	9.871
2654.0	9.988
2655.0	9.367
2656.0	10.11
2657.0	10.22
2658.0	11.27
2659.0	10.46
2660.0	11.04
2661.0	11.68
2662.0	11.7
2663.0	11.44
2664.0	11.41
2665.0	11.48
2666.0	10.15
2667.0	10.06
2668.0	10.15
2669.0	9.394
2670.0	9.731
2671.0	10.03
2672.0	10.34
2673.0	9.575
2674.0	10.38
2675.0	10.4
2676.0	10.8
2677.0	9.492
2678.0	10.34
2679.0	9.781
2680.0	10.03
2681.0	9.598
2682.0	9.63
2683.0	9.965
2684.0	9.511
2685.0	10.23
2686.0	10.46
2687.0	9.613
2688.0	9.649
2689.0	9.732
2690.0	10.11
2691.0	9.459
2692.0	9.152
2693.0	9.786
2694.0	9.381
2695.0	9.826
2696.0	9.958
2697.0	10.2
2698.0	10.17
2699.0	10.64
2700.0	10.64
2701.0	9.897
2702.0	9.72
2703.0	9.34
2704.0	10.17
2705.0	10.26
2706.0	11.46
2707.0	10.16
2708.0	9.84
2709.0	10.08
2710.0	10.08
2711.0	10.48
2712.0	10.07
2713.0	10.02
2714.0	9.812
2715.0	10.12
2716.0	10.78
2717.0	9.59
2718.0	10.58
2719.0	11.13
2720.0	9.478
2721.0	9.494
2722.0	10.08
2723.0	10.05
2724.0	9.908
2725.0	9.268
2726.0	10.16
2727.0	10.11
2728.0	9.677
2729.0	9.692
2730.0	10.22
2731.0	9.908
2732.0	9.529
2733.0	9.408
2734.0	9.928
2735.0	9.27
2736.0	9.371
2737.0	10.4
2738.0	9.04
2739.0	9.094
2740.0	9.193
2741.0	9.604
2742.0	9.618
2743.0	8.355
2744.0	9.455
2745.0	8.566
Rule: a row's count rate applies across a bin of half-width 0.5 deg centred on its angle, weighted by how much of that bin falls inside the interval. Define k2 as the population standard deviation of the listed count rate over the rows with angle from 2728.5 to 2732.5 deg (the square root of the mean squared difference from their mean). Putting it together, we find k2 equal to 0.26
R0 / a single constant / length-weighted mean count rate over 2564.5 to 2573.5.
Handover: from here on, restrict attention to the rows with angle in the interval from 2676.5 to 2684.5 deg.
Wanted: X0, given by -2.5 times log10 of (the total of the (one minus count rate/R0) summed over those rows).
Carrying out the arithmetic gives 0.4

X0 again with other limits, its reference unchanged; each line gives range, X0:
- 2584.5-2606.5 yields -0.8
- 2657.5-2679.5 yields 1.1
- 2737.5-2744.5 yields 0.0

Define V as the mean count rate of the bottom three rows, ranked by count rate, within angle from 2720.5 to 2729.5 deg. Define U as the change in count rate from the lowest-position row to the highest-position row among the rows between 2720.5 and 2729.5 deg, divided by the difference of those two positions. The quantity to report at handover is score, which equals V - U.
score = 9.45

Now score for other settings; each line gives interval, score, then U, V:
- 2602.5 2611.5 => 9.32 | -0.01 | 9.31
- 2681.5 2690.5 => 9.52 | 0.06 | 9.58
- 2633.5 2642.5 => 8.95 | 0.06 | 9.01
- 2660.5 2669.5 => 10.15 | -0.29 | 9.87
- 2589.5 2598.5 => 9.35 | -0.03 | 9.32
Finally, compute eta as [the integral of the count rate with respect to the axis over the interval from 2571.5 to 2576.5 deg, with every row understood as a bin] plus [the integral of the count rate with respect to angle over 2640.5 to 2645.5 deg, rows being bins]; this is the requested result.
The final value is 95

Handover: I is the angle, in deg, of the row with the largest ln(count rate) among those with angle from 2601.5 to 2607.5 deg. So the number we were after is 2604.0 deg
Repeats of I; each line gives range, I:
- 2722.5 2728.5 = 2726.0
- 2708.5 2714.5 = 2711.0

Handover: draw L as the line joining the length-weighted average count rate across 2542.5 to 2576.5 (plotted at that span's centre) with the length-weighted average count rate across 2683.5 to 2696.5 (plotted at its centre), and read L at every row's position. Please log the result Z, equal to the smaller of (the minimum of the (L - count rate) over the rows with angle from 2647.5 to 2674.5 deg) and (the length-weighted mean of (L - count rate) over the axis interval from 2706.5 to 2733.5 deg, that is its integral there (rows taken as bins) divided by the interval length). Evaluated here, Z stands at -1.9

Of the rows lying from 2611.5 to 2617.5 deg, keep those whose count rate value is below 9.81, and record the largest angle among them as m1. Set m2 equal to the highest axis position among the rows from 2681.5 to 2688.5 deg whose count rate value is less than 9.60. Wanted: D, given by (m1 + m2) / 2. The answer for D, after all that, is 2650.5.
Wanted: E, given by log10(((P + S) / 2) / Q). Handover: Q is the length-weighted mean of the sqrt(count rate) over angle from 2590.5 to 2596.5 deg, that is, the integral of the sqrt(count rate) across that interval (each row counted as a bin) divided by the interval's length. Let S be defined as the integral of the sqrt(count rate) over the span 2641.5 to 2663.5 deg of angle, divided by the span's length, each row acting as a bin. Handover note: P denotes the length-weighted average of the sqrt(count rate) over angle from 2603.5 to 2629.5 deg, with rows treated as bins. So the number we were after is 0.006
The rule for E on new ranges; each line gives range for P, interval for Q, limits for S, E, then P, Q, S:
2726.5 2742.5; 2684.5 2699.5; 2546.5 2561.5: -0.007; 3.10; 3.14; 3.09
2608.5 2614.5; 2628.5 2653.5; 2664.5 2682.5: 0.010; 3.13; 3.08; 3.17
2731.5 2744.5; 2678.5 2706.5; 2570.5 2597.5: -0.010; 3.07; 3.15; 3.10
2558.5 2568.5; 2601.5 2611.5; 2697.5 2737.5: 0.022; 3.33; 3.09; 3.17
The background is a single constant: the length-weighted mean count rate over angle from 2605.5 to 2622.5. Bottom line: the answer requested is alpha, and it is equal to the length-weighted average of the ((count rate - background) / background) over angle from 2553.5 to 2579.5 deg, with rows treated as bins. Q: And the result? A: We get 0.060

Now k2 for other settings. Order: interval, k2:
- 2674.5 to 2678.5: 0.48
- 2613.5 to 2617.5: 0.26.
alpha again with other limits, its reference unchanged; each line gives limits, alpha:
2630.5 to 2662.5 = 0.020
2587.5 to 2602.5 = -0.001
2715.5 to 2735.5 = 0.030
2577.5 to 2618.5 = -0.001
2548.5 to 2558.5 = -0.022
